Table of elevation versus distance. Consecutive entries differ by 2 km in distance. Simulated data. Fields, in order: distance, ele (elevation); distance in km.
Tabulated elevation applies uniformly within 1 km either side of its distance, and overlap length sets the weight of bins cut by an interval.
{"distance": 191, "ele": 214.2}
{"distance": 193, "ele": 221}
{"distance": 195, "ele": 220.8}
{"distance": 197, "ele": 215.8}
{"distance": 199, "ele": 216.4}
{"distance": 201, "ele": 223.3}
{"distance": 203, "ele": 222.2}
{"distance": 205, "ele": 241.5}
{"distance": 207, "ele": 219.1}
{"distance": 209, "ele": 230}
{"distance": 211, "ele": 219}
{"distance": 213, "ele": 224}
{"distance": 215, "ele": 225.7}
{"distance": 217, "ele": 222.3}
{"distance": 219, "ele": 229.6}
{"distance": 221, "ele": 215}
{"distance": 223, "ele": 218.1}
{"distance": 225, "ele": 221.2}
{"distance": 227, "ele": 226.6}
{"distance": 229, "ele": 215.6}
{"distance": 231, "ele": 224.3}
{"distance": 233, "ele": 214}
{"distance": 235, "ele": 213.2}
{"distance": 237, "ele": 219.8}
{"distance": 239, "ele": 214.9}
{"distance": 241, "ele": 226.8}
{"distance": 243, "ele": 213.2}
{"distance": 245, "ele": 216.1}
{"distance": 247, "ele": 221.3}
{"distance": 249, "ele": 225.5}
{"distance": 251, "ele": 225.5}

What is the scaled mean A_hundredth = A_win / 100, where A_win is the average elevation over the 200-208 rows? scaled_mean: 2.27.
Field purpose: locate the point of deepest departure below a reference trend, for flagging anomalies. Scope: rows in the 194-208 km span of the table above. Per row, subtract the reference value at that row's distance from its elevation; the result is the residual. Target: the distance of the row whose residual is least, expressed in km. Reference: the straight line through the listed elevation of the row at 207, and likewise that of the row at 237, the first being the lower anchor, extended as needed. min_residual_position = 197 km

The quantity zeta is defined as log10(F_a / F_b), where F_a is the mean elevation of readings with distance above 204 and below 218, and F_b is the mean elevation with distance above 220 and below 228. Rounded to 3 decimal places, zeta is 0.011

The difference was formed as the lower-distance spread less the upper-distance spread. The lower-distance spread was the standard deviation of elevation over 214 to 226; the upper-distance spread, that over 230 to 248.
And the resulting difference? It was 0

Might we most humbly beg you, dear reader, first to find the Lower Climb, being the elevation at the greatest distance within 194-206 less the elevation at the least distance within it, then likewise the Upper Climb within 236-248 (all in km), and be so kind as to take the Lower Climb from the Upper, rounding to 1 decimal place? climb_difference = -19.2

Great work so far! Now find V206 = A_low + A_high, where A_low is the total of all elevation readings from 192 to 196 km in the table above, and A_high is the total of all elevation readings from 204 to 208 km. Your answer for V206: 902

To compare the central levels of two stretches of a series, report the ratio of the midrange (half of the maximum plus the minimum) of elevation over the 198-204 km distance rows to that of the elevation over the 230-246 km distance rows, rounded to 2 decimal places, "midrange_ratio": 1.00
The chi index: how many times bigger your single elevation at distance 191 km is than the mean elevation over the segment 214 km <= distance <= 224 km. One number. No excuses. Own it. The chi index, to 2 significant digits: 0.96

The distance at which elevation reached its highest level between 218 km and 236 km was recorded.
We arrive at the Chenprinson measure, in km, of 219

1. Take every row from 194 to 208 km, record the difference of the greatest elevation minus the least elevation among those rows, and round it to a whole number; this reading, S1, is 26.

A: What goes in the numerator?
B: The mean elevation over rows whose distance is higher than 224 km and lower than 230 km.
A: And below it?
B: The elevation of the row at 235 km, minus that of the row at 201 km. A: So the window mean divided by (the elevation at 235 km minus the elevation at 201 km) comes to -22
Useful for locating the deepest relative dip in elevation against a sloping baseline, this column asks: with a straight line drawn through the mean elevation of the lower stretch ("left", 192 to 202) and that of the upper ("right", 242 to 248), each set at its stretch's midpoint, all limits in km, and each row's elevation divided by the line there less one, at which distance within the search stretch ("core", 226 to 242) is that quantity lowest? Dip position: 235 km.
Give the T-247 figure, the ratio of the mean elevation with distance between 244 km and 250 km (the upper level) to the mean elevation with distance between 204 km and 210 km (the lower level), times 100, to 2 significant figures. 96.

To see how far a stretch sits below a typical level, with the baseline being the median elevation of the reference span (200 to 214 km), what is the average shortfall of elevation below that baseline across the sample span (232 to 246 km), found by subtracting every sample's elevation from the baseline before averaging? 6.4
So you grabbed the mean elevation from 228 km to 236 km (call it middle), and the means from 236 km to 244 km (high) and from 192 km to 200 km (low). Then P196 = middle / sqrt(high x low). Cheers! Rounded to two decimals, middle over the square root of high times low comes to 0.99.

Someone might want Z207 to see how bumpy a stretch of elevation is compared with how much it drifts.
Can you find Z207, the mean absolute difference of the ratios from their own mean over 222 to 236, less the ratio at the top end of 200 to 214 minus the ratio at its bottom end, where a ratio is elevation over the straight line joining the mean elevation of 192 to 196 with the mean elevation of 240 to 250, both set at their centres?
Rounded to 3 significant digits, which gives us 0.0160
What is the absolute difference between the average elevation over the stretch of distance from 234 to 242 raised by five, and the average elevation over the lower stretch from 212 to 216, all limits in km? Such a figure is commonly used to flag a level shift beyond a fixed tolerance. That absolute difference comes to 1.2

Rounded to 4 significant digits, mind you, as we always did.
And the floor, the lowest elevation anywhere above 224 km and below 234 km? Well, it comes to 214.0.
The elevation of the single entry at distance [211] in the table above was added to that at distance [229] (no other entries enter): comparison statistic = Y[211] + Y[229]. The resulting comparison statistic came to 435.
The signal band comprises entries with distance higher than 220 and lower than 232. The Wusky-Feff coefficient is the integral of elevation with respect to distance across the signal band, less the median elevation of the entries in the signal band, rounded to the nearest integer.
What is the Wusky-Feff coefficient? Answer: 2422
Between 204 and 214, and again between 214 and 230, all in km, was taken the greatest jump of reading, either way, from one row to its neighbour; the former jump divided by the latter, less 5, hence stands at -3.47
